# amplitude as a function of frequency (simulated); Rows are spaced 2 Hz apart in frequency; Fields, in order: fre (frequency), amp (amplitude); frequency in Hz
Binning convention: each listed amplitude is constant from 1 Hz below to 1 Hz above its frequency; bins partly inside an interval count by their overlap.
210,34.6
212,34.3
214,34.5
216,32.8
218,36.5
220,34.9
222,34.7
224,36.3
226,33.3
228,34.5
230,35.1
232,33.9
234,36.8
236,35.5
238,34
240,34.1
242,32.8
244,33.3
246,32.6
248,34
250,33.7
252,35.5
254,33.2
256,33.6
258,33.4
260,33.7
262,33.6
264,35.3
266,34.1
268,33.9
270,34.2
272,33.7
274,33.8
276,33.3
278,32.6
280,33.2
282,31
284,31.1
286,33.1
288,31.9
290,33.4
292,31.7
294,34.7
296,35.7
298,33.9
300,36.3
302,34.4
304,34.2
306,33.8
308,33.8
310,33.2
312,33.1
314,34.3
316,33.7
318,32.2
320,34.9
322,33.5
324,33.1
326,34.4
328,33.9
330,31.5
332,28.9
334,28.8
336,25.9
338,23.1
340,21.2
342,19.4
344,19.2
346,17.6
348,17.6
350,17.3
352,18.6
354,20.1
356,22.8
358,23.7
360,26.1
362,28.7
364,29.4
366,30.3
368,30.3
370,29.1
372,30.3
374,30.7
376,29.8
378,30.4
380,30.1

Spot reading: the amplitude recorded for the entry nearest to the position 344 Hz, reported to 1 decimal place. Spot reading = 19.2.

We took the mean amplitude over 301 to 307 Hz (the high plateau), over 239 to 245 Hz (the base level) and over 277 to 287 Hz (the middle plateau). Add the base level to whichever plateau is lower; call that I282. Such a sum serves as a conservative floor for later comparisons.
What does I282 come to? 65.6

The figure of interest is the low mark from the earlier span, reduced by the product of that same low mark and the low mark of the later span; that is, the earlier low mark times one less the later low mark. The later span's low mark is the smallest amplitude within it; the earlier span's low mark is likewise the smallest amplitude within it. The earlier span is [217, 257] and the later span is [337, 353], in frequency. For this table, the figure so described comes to -531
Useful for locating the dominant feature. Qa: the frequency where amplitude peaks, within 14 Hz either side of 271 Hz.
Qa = 264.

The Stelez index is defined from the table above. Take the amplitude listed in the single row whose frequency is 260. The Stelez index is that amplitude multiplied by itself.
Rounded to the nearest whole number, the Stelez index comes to 1136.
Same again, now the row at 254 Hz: 1102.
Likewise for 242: 1076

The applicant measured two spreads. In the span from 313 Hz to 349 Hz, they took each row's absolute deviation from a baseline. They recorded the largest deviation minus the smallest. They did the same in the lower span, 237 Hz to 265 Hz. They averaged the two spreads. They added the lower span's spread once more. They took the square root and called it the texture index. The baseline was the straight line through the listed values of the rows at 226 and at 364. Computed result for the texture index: 3.2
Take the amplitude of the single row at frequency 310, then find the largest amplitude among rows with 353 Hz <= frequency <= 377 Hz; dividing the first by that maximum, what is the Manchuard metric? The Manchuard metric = 1.08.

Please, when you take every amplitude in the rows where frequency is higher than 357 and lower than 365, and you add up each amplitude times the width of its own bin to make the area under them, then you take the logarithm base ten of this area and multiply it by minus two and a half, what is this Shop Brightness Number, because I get -5.84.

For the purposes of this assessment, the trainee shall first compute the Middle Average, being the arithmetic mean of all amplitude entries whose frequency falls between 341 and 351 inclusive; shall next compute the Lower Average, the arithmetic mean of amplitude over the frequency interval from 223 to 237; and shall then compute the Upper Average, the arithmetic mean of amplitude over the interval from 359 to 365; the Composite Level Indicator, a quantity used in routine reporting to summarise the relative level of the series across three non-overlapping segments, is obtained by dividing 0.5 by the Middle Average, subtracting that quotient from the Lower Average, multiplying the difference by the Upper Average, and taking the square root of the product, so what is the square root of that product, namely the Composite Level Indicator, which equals 31.4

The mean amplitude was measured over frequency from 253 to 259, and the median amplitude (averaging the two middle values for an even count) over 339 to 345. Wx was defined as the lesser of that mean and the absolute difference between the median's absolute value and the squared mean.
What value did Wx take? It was 33.4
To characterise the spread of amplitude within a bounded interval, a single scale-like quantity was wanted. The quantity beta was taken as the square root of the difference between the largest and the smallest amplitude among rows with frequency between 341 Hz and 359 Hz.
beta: 2.53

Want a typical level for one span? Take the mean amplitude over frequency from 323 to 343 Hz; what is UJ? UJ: 28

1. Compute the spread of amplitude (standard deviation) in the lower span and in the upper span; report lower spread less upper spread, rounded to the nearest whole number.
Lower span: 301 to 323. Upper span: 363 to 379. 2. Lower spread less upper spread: 0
